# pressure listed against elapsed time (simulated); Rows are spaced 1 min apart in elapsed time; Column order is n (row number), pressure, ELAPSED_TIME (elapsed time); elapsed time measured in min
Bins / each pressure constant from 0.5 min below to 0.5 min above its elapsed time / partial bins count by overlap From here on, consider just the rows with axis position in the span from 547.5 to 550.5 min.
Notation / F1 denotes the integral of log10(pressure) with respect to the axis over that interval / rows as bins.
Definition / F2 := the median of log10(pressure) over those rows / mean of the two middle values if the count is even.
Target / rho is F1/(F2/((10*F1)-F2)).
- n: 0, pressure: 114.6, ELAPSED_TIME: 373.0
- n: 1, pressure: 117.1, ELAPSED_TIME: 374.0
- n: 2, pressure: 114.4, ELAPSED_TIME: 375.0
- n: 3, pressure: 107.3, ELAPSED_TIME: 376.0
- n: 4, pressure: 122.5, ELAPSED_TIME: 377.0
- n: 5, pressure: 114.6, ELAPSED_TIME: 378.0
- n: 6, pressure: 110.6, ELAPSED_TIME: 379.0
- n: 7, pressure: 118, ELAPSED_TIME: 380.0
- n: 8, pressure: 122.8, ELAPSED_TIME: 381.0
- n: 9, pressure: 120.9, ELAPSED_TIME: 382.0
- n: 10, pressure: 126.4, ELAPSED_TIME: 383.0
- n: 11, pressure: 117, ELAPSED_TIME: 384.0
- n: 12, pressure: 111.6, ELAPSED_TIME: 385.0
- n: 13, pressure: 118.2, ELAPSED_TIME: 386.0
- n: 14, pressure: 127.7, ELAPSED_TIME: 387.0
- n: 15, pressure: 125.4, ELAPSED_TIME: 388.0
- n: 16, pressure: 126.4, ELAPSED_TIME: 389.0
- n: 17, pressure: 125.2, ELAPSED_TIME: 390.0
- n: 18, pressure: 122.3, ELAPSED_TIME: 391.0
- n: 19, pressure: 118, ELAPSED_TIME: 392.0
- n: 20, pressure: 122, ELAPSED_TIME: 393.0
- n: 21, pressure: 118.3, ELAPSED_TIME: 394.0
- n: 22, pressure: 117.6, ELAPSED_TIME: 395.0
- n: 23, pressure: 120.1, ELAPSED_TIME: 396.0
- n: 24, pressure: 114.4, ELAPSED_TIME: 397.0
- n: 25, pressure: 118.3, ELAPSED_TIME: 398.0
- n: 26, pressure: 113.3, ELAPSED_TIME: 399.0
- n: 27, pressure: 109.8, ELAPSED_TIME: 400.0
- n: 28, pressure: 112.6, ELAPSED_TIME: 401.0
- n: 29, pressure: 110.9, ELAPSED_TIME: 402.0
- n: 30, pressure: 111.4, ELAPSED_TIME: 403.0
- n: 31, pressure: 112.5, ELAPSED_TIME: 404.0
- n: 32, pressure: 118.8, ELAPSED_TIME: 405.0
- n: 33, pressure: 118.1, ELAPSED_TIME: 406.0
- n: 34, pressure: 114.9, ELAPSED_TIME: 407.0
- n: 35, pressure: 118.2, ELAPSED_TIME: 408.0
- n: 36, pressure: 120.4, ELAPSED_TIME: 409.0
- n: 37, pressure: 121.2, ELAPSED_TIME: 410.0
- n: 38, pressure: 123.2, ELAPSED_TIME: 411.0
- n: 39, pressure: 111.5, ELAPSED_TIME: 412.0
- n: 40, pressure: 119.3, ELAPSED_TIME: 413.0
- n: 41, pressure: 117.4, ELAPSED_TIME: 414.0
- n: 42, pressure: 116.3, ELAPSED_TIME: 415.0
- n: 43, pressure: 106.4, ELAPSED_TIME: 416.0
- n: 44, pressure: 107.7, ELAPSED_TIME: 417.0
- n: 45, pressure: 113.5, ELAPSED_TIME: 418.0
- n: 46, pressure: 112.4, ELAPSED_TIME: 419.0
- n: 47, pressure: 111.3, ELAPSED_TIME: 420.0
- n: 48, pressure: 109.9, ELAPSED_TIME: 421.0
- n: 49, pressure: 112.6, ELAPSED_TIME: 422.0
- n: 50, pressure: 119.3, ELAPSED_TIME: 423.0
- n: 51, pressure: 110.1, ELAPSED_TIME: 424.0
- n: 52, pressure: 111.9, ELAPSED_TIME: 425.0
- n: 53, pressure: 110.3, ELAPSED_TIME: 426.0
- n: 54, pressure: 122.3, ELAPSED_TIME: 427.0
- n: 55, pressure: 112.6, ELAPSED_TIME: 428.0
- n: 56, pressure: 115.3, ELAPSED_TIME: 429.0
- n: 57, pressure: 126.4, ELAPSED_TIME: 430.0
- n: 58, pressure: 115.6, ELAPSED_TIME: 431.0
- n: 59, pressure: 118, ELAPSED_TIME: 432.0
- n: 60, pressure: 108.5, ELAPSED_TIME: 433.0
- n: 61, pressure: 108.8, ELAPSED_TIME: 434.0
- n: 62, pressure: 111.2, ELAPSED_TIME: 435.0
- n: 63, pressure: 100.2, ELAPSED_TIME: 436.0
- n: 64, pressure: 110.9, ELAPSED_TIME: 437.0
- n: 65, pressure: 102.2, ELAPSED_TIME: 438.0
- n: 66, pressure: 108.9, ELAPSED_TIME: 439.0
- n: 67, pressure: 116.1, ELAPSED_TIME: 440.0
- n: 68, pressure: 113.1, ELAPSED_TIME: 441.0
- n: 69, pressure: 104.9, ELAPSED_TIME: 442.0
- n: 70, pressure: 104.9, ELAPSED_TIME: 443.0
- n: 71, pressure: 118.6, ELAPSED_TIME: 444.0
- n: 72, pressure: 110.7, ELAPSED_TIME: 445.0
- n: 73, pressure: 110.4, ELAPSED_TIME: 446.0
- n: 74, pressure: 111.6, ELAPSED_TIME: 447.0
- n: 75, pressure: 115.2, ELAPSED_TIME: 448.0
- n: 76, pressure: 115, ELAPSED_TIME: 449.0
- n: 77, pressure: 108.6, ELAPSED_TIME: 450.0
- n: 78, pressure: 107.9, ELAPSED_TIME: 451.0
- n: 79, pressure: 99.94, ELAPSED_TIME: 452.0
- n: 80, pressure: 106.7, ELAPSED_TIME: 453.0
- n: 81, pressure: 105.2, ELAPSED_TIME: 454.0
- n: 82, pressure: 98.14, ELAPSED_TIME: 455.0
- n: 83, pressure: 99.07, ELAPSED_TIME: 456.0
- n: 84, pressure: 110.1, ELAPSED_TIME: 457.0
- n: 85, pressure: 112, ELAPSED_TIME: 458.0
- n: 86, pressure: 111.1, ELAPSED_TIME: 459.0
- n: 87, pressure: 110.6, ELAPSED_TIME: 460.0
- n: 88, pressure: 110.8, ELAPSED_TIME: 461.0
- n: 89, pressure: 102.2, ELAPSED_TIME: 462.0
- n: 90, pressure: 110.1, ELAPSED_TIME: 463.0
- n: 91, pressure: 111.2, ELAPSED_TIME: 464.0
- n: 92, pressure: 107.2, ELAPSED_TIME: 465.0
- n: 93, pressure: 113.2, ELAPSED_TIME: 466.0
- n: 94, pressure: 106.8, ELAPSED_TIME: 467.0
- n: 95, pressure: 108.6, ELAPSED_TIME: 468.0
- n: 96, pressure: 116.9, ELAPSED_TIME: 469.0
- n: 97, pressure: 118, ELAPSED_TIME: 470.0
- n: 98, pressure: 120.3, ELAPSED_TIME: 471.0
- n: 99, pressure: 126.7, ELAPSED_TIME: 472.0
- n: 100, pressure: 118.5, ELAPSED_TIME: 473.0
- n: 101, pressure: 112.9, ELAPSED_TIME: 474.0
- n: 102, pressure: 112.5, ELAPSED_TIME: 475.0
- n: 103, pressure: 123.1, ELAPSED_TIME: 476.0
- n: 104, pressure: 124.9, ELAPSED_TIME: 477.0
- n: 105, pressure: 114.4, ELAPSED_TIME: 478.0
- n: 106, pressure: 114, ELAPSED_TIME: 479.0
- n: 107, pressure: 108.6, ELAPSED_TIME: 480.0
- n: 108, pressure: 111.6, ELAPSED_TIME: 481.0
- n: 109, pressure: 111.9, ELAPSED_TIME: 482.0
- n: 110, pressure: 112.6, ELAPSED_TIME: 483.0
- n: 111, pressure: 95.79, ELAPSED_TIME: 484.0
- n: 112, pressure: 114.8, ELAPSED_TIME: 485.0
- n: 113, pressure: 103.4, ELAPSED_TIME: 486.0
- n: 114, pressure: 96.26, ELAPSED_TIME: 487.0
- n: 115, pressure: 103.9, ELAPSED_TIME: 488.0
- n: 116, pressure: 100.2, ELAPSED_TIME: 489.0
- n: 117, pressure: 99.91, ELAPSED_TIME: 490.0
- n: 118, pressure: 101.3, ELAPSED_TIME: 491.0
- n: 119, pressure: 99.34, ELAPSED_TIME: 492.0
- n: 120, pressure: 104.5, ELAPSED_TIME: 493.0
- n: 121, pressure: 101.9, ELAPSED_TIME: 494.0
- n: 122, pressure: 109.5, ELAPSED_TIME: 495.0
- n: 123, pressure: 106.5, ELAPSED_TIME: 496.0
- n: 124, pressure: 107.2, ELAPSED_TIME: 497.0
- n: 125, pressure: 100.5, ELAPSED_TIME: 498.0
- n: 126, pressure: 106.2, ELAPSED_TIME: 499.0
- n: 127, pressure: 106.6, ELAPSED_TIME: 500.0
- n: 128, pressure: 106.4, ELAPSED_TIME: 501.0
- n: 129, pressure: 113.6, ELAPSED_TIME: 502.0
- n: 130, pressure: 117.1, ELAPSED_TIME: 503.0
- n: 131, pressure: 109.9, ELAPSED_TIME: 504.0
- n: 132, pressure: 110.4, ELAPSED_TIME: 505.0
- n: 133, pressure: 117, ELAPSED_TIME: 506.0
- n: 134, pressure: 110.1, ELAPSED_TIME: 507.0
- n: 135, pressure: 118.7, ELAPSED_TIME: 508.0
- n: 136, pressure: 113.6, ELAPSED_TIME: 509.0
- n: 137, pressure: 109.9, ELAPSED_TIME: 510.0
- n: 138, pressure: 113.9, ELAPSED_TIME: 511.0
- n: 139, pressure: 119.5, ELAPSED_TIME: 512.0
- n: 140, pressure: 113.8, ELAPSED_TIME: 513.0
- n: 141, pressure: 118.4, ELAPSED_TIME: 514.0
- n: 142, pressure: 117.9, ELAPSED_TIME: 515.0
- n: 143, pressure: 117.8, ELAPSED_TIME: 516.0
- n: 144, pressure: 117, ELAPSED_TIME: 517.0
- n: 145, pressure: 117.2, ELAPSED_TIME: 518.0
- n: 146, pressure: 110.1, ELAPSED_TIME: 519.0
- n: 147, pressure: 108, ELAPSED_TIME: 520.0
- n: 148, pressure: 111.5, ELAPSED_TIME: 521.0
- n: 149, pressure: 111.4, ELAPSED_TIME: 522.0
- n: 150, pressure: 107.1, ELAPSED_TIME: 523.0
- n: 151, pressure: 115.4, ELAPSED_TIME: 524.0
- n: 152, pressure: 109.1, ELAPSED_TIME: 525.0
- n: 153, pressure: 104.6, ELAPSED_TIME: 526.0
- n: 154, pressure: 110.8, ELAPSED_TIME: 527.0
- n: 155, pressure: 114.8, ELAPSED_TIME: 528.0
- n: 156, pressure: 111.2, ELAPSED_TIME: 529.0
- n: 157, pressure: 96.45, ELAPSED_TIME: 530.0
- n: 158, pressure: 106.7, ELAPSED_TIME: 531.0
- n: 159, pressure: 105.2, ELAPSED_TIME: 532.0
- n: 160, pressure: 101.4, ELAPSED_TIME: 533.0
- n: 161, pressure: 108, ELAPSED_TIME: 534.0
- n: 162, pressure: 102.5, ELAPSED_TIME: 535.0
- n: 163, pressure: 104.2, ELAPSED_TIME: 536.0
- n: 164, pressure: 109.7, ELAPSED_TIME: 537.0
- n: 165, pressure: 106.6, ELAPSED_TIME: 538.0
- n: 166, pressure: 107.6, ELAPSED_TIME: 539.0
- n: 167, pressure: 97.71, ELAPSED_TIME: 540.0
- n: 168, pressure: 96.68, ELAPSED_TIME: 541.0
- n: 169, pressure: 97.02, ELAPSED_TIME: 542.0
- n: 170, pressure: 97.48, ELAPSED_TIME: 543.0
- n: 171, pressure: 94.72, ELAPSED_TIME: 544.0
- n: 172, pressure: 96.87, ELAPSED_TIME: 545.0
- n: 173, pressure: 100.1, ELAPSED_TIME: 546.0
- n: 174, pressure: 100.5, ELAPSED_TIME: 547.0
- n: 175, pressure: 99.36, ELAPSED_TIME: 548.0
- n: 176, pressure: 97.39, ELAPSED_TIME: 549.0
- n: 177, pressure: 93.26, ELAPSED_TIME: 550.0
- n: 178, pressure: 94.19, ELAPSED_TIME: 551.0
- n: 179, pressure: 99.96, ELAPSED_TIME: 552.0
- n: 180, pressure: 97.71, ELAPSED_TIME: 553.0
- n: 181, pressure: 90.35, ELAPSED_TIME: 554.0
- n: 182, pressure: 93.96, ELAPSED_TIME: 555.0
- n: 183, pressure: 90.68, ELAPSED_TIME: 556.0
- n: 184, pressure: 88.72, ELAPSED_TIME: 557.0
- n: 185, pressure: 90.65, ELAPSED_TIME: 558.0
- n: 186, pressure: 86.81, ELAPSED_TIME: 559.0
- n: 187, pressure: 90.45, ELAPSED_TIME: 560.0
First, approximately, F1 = 5.96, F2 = 1.99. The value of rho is 172.4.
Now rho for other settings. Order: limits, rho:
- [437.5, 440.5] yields 177.2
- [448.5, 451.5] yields 178.4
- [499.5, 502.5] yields 178.0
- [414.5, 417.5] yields 178.5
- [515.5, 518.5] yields 180.1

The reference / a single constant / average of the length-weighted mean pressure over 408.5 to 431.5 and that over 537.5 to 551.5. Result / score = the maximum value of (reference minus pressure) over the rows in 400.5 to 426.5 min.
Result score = 0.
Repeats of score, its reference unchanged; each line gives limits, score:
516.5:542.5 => 10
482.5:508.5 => 11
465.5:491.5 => 11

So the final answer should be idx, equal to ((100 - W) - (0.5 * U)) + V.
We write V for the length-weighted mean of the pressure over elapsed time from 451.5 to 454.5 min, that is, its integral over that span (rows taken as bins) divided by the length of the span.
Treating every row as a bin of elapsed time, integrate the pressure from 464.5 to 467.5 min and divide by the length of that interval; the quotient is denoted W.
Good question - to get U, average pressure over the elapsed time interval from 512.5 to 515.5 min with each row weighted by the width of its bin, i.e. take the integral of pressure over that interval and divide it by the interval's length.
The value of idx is 37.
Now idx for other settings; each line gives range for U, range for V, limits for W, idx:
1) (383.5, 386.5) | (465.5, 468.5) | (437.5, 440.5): 43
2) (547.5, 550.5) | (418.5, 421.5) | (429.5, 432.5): 43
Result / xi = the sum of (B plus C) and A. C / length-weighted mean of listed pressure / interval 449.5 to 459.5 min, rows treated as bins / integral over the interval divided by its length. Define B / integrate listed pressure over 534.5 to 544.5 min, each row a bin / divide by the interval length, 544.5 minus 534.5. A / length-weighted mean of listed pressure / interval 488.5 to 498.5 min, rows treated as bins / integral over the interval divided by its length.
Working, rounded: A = 103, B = 101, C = 106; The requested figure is 310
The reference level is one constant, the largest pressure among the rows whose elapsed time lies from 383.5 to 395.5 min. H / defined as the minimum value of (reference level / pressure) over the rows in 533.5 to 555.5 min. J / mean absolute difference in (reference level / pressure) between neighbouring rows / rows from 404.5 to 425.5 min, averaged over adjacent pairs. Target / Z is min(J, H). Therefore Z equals 0.037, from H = 1.16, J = 0.037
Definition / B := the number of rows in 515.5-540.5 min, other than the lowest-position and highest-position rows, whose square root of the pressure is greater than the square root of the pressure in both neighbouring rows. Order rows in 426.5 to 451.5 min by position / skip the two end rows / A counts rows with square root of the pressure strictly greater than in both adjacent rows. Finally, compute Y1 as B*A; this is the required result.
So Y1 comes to 56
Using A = 7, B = 8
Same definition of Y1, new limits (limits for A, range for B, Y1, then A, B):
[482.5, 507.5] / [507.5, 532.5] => 63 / 9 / 7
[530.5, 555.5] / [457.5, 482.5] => 30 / 6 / 5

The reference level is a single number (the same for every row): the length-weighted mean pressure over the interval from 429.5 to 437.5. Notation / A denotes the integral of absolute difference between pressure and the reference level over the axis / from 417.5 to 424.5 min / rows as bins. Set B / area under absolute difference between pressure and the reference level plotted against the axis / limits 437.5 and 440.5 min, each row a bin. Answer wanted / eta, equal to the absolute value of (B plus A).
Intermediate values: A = 14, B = 17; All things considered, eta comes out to 32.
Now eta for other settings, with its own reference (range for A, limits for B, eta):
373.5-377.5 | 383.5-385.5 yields 27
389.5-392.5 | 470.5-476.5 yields 67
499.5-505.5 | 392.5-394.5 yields 38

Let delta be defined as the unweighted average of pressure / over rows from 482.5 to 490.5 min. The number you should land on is 103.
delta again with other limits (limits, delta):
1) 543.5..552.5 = 97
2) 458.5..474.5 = 113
